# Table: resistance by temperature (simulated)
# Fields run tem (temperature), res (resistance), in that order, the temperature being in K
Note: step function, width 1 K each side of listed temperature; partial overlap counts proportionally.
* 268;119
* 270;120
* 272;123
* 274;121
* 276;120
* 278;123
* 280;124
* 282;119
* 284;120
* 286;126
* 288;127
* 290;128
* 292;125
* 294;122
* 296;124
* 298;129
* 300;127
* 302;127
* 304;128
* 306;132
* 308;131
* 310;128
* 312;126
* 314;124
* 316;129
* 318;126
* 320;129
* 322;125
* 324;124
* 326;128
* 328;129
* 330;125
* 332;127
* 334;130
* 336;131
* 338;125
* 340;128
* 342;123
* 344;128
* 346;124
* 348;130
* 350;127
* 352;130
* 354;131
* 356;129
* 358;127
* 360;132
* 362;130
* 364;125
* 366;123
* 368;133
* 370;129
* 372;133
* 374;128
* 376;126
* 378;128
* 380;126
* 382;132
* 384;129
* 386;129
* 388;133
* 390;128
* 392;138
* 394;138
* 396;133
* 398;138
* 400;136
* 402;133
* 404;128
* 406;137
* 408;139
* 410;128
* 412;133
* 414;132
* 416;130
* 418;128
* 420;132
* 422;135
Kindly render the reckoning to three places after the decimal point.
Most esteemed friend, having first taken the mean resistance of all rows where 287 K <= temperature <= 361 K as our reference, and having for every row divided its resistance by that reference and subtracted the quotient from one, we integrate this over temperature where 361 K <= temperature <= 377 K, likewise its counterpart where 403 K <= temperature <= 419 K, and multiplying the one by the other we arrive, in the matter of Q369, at 0.066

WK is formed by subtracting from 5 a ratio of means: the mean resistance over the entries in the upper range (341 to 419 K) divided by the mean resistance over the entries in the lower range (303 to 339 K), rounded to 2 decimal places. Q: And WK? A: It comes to 3.98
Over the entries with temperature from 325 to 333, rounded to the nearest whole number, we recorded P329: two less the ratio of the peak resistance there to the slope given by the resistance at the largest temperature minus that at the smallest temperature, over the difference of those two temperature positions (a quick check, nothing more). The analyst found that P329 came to 776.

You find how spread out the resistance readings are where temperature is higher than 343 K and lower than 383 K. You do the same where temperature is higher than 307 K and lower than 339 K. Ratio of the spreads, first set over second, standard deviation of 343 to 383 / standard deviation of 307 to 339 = 1.2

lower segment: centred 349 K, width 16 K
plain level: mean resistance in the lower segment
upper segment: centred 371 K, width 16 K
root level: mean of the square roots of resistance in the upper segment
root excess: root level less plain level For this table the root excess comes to -116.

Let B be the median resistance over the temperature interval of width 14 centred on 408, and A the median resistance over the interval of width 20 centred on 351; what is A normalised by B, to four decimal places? 0.9662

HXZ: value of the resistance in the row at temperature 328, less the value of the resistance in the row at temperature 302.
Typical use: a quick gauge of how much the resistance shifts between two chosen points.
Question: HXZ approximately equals 2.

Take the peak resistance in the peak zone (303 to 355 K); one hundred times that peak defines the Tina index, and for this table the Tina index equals 13200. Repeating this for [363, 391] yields 13300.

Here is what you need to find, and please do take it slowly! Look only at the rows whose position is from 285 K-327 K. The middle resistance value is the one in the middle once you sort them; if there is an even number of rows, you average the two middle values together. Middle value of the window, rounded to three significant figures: 127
